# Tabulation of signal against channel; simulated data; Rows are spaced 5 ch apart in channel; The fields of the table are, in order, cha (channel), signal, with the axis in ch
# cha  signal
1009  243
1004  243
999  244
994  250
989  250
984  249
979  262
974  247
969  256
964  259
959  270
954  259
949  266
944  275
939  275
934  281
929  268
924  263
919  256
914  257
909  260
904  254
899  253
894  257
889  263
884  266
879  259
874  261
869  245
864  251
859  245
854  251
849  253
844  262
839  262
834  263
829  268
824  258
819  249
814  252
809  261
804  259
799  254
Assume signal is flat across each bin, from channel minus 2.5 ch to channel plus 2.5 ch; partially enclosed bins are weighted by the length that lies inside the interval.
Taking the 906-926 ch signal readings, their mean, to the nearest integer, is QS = 259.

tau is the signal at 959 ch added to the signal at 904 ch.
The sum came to 524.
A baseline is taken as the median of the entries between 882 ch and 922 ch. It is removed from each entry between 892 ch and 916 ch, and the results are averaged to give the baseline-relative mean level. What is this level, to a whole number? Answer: -1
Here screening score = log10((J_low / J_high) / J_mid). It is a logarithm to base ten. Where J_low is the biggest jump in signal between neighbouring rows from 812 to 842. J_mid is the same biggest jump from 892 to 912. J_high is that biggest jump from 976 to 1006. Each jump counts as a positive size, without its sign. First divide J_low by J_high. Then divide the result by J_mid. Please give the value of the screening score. -0.89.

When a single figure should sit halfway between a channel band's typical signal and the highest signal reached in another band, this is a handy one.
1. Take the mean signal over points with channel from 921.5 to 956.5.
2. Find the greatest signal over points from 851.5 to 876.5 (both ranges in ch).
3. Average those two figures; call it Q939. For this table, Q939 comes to 265.3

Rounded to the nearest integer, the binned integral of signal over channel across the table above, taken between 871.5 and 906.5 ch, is 9065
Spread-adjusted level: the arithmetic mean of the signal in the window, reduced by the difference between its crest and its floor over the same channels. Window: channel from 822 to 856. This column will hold 243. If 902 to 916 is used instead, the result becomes 251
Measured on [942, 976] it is 234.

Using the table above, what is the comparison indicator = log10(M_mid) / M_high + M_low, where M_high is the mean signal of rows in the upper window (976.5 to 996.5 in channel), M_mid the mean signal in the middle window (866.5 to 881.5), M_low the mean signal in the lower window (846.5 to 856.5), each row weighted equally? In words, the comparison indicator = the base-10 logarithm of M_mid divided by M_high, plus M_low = 252.0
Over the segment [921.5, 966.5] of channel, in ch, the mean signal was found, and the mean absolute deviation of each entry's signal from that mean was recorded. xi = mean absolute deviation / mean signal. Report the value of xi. 0.023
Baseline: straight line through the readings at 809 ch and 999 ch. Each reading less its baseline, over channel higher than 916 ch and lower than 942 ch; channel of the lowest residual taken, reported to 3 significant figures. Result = 919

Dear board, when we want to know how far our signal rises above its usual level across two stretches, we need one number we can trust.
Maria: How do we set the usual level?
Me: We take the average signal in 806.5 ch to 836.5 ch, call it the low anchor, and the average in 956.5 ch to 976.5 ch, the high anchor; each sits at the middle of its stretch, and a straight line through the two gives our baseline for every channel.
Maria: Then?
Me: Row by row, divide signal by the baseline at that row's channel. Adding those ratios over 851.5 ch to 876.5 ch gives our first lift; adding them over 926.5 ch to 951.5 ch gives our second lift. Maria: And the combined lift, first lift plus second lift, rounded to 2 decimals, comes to 10.14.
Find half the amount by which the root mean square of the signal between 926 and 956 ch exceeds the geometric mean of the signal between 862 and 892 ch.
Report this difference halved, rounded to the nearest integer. 7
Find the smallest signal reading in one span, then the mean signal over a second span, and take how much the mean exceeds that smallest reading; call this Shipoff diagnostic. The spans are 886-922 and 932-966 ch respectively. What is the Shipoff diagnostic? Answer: 16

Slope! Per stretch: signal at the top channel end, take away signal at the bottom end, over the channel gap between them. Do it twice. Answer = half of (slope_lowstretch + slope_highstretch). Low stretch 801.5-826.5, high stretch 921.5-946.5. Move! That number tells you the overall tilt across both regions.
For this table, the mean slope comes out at 0.3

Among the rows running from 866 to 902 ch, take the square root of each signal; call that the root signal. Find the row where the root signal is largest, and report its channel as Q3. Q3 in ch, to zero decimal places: 884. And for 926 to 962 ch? 934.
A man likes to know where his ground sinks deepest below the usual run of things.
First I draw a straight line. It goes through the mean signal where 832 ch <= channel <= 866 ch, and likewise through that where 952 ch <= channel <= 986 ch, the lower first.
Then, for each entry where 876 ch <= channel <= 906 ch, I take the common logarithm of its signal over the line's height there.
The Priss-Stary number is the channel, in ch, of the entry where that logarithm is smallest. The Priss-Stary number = 899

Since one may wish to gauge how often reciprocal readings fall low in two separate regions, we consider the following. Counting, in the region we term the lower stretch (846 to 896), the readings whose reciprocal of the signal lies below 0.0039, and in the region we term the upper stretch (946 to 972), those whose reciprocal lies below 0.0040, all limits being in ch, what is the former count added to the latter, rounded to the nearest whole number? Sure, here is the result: 10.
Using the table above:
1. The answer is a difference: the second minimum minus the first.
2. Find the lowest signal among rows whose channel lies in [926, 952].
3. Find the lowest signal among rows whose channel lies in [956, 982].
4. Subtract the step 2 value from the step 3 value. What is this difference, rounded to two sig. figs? -19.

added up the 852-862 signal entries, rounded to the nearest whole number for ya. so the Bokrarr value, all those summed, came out 496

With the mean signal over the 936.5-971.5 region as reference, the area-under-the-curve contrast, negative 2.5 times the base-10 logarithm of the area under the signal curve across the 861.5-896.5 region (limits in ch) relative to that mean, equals -3.83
